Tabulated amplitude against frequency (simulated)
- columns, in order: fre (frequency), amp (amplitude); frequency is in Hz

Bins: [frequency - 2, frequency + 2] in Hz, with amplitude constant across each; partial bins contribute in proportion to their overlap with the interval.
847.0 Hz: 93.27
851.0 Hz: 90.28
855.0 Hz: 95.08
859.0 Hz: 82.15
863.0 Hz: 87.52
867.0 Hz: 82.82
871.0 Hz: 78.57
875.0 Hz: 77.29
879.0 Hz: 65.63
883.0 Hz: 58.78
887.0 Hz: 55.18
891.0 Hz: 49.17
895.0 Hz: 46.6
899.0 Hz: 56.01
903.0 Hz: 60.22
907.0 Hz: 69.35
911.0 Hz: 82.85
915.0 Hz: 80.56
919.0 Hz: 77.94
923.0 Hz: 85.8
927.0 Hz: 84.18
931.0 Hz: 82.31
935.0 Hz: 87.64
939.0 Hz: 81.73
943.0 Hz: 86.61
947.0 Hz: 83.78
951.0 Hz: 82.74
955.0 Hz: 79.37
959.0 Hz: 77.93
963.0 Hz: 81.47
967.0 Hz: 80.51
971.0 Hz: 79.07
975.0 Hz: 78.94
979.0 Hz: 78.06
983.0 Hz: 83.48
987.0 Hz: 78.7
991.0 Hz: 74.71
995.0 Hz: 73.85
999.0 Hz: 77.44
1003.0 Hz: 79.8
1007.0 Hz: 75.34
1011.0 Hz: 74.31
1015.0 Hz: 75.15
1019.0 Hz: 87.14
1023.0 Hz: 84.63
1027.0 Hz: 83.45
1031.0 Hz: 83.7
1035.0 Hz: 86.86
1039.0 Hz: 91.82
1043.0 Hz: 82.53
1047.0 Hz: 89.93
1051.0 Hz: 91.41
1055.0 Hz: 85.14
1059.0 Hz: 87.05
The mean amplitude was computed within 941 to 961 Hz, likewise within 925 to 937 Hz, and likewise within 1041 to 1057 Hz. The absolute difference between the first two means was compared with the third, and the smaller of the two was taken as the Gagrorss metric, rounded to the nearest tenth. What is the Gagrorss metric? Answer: 2.6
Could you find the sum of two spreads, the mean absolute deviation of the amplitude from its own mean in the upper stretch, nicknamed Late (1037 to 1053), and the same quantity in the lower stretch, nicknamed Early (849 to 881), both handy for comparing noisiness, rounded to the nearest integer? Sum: 10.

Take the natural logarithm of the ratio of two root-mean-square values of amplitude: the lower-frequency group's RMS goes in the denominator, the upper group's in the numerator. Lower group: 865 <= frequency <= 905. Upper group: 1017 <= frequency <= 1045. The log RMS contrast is 0.29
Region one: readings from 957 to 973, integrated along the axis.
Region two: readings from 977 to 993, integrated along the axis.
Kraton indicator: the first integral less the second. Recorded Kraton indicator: 16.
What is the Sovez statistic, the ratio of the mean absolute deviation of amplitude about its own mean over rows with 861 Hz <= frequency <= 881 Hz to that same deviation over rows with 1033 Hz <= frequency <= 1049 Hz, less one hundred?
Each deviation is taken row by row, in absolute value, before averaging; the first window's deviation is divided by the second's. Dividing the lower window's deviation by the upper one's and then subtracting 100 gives -98.2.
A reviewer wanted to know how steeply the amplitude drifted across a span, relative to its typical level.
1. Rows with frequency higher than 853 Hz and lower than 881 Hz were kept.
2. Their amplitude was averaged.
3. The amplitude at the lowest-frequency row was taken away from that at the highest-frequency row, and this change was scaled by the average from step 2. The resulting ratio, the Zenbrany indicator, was -0.36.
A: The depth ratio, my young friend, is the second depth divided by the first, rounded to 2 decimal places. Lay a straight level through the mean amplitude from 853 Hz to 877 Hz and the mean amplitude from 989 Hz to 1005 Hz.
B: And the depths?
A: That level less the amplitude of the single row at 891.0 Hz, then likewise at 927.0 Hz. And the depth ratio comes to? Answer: -0.11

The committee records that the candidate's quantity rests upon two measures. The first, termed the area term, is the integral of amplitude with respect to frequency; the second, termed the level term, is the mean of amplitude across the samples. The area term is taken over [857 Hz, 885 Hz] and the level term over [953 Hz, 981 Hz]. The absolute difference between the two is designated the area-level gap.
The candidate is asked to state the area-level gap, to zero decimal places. 2052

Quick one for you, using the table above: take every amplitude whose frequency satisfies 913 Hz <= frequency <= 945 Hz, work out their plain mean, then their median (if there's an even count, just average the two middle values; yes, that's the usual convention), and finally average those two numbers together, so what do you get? 83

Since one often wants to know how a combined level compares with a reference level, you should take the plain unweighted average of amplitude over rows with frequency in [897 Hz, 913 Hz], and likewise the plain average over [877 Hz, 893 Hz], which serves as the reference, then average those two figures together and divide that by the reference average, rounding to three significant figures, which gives 1.09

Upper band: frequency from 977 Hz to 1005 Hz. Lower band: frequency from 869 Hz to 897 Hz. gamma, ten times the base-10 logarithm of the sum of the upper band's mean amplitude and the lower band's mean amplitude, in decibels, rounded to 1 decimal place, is 21.4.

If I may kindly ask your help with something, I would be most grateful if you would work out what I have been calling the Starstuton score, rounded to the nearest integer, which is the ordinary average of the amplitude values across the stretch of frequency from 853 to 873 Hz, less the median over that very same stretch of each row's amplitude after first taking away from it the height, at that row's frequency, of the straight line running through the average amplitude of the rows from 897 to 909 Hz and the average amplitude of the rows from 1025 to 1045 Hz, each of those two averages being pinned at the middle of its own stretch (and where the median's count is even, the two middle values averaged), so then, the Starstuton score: 57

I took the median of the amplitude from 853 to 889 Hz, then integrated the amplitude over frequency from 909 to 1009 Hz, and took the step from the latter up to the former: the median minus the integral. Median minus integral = -7981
